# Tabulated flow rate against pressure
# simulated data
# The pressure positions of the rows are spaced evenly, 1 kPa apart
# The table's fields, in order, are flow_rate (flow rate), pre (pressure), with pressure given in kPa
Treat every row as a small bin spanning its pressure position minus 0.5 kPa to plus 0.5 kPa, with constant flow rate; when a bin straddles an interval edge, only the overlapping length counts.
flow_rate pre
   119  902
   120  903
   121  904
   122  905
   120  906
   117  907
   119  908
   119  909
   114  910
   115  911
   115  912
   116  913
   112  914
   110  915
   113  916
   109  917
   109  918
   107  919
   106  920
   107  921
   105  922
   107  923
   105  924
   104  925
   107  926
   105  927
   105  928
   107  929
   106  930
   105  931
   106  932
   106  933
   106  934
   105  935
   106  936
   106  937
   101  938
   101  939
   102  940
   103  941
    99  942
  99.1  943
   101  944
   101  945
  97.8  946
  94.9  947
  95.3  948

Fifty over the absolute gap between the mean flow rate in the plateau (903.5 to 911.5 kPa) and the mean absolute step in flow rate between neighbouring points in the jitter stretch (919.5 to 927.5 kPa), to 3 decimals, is 0.429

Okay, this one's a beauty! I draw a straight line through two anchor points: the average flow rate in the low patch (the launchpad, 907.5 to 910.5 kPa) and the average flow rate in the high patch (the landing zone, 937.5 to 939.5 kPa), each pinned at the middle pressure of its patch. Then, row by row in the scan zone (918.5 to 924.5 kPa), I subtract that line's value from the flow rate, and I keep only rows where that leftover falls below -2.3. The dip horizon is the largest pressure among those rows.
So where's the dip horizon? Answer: 924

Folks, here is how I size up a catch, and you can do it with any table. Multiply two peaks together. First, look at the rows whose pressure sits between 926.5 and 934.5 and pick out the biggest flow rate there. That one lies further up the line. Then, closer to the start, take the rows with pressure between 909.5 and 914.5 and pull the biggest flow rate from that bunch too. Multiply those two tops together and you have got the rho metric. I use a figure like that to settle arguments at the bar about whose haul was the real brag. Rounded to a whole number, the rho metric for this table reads 12412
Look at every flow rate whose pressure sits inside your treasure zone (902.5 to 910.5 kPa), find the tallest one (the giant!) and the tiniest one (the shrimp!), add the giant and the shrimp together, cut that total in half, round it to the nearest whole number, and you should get 118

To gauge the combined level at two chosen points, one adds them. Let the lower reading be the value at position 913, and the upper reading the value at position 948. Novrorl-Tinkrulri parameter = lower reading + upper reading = 211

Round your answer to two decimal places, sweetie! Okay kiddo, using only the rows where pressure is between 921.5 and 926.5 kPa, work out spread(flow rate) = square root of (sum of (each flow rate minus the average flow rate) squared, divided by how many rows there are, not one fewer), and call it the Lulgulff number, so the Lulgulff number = 1.20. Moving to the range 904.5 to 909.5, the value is 1.62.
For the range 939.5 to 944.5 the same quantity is 1.58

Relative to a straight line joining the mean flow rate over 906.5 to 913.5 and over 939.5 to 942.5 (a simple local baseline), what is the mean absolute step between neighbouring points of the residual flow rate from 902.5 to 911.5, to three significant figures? 2.00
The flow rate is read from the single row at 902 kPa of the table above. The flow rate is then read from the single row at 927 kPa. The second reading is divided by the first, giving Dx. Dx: 0.88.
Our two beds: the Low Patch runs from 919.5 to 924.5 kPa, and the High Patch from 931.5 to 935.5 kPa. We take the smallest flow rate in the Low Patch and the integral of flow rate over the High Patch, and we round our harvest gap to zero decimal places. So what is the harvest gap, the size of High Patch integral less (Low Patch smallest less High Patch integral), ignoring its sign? 741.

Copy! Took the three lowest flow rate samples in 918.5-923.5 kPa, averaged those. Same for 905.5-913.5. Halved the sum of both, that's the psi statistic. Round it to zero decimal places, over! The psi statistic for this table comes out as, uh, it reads 110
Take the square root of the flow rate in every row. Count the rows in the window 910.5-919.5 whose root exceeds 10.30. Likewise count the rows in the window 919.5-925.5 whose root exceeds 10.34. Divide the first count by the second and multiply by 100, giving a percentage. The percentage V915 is 450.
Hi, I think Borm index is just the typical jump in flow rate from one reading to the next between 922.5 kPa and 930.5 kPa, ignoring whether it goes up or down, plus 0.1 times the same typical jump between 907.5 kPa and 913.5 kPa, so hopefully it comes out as 1.71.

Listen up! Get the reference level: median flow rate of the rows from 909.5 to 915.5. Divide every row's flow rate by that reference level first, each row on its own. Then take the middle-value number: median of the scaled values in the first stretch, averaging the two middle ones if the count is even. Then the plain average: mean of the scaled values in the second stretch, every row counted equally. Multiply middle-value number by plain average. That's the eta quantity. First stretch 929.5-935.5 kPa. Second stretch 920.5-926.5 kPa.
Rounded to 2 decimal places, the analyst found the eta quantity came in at 0.86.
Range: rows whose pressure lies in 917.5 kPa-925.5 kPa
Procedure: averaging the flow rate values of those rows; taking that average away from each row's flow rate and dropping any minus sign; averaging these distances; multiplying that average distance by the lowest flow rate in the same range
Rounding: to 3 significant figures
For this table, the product 130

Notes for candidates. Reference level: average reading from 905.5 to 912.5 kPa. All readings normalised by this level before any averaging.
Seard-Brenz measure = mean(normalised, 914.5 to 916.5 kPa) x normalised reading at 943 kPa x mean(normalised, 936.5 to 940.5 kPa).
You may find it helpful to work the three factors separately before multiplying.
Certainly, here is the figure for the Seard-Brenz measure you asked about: 0.71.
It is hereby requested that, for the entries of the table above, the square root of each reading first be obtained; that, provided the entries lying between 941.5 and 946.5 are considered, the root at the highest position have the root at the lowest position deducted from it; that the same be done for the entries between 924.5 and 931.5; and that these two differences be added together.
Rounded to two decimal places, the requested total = -0.01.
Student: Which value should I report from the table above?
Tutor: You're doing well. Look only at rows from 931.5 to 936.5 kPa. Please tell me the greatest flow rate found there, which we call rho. 106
